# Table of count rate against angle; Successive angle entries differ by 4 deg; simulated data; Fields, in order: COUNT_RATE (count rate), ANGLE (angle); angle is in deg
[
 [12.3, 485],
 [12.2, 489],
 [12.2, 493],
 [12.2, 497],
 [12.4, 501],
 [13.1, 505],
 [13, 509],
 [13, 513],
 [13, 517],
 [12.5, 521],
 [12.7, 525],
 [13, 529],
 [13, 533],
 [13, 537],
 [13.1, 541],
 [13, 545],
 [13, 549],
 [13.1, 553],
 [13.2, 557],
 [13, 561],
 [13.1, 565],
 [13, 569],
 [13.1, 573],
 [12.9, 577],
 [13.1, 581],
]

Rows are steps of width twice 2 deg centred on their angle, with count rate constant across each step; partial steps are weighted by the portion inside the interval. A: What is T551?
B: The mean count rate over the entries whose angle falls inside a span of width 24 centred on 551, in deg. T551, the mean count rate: 13.07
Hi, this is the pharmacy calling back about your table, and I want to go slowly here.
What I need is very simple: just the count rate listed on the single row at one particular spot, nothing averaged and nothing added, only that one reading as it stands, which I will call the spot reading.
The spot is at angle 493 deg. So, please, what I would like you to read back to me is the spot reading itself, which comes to 12.2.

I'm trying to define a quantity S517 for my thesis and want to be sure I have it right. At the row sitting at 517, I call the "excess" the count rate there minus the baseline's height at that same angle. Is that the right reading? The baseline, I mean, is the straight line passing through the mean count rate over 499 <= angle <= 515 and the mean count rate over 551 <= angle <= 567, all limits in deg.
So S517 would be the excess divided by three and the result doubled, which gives 0.054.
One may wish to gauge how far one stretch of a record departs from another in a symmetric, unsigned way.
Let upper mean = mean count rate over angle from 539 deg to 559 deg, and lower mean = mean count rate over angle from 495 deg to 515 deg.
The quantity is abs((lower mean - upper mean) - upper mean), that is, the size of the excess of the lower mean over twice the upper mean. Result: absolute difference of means 13.4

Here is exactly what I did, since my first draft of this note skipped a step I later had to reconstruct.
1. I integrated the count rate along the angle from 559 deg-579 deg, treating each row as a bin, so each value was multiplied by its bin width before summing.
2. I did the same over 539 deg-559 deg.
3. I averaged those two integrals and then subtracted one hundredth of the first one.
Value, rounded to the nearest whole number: 258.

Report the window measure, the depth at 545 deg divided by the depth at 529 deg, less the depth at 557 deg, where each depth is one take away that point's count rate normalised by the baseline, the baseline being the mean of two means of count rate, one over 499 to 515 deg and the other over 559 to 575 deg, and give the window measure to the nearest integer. 1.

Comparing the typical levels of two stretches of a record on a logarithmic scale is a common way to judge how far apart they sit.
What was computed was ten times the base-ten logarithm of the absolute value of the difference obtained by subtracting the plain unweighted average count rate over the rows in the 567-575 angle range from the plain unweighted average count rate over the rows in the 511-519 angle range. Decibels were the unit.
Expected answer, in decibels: -13.0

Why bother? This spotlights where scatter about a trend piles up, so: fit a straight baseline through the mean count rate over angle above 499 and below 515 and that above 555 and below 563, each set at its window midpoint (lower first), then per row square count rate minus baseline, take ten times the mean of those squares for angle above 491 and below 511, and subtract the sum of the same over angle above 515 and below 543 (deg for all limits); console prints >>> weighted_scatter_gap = 1.8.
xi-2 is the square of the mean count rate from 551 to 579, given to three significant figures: 170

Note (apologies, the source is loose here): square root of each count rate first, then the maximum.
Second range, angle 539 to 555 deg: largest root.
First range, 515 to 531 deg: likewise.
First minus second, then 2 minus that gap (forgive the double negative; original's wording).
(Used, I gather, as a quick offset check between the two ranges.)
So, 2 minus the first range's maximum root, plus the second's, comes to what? 2.01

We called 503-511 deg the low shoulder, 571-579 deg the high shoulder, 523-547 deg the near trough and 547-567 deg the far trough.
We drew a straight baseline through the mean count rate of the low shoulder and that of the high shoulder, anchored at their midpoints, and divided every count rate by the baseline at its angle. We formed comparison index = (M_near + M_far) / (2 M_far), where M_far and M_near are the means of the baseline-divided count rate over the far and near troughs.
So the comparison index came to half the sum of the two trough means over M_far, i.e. 0.995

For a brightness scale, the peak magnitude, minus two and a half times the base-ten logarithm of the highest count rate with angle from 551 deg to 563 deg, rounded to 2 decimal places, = -2.80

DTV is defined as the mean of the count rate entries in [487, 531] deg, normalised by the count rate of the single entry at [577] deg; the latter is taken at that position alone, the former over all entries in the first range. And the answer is 0.982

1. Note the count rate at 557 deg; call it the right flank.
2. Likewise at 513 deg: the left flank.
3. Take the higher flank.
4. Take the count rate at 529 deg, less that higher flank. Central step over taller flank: -0.20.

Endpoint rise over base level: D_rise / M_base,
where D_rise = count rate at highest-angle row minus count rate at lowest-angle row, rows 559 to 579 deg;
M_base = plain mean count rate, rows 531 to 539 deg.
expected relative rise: -0.0077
